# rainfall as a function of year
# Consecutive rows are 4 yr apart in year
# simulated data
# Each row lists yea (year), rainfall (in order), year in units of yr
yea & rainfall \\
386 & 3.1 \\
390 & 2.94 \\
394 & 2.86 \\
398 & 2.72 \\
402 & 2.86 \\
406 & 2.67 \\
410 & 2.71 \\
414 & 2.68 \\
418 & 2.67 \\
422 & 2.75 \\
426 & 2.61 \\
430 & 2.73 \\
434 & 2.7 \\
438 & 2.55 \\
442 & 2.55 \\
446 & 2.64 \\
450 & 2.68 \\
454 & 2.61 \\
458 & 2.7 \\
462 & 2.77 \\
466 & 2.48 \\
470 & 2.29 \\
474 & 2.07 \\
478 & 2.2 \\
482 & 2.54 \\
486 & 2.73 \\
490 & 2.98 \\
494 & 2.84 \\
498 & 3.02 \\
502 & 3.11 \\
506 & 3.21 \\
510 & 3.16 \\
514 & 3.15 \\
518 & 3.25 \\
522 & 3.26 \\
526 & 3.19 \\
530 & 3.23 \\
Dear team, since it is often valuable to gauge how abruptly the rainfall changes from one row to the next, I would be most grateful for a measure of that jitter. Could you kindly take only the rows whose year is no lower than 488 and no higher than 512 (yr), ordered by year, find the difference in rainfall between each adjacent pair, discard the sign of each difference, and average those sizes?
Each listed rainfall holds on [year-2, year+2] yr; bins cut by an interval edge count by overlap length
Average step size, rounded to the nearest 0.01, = 0.11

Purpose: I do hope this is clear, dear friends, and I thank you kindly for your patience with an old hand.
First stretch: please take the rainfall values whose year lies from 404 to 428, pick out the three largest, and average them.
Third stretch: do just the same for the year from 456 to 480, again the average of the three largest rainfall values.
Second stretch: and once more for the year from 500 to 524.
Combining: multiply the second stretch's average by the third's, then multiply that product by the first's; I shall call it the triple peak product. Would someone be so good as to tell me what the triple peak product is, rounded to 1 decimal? 23.3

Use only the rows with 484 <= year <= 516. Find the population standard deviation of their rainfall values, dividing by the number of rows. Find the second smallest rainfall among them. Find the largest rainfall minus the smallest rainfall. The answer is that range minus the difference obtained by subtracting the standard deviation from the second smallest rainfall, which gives -2.2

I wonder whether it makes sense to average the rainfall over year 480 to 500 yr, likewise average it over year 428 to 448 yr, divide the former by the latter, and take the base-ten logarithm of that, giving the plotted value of 0.030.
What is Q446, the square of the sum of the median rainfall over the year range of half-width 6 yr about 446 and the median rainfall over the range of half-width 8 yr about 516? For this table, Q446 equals 34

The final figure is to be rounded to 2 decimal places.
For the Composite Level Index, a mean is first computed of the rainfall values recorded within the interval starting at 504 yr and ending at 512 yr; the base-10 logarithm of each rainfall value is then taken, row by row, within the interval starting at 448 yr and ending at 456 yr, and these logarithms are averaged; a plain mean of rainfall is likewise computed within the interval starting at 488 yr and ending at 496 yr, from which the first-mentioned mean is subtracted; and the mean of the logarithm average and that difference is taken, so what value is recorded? 0.07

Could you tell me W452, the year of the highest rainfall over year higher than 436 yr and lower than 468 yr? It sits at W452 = 462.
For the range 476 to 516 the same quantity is 506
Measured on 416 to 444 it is 422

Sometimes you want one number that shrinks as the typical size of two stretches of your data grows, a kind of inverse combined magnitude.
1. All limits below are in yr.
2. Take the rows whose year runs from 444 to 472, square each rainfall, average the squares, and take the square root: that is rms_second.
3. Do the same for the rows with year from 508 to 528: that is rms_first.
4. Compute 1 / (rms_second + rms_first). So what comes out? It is 0.172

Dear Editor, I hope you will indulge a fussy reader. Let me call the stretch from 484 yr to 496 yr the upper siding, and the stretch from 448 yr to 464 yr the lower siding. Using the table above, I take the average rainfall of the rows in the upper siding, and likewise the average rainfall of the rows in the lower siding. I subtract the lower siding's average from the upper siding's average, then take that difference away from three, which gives 2.84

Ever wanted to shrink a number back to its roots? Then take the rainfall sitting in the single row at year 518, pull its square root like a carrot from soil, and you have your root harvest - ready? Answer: 1.80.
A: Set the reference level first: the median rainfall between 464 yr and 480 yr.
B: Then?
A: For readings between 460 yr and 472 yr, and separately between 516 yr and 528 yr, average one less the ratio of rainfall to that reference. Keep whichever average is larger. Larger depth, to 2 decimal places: -0.12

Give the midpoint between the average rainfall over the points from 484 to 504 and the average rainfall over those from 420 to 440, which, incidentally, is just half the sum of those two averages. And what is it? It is 2.80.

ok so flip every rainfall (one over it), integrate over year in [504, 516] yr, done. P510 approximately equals 3.8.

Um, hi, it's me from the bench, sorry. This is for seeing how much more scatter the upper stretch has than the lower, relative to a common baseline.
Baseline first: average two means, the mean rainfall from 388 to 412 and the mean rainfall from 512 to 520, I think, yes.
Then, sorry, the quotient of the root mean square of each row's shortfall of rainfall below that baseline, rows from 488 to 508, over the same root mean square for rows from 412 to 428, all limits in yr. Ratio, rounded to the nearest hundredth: 0.40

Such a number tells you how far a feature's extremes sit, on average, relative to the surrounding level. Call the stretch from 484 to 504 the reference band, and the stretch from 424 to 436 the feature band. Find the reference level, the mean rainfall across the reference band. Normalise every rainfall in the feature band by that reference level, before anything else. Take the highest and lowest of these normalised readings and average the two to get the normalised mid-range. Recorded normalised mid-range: 0.91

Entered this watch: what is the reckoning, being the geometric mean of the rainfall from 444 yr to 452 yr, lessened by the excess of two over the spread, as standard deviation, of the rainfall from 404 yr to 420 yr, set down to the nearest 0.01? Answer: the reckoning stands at 0.68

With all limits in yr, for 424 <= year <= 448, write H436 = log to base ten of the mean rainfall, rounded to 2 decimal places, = 0.42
